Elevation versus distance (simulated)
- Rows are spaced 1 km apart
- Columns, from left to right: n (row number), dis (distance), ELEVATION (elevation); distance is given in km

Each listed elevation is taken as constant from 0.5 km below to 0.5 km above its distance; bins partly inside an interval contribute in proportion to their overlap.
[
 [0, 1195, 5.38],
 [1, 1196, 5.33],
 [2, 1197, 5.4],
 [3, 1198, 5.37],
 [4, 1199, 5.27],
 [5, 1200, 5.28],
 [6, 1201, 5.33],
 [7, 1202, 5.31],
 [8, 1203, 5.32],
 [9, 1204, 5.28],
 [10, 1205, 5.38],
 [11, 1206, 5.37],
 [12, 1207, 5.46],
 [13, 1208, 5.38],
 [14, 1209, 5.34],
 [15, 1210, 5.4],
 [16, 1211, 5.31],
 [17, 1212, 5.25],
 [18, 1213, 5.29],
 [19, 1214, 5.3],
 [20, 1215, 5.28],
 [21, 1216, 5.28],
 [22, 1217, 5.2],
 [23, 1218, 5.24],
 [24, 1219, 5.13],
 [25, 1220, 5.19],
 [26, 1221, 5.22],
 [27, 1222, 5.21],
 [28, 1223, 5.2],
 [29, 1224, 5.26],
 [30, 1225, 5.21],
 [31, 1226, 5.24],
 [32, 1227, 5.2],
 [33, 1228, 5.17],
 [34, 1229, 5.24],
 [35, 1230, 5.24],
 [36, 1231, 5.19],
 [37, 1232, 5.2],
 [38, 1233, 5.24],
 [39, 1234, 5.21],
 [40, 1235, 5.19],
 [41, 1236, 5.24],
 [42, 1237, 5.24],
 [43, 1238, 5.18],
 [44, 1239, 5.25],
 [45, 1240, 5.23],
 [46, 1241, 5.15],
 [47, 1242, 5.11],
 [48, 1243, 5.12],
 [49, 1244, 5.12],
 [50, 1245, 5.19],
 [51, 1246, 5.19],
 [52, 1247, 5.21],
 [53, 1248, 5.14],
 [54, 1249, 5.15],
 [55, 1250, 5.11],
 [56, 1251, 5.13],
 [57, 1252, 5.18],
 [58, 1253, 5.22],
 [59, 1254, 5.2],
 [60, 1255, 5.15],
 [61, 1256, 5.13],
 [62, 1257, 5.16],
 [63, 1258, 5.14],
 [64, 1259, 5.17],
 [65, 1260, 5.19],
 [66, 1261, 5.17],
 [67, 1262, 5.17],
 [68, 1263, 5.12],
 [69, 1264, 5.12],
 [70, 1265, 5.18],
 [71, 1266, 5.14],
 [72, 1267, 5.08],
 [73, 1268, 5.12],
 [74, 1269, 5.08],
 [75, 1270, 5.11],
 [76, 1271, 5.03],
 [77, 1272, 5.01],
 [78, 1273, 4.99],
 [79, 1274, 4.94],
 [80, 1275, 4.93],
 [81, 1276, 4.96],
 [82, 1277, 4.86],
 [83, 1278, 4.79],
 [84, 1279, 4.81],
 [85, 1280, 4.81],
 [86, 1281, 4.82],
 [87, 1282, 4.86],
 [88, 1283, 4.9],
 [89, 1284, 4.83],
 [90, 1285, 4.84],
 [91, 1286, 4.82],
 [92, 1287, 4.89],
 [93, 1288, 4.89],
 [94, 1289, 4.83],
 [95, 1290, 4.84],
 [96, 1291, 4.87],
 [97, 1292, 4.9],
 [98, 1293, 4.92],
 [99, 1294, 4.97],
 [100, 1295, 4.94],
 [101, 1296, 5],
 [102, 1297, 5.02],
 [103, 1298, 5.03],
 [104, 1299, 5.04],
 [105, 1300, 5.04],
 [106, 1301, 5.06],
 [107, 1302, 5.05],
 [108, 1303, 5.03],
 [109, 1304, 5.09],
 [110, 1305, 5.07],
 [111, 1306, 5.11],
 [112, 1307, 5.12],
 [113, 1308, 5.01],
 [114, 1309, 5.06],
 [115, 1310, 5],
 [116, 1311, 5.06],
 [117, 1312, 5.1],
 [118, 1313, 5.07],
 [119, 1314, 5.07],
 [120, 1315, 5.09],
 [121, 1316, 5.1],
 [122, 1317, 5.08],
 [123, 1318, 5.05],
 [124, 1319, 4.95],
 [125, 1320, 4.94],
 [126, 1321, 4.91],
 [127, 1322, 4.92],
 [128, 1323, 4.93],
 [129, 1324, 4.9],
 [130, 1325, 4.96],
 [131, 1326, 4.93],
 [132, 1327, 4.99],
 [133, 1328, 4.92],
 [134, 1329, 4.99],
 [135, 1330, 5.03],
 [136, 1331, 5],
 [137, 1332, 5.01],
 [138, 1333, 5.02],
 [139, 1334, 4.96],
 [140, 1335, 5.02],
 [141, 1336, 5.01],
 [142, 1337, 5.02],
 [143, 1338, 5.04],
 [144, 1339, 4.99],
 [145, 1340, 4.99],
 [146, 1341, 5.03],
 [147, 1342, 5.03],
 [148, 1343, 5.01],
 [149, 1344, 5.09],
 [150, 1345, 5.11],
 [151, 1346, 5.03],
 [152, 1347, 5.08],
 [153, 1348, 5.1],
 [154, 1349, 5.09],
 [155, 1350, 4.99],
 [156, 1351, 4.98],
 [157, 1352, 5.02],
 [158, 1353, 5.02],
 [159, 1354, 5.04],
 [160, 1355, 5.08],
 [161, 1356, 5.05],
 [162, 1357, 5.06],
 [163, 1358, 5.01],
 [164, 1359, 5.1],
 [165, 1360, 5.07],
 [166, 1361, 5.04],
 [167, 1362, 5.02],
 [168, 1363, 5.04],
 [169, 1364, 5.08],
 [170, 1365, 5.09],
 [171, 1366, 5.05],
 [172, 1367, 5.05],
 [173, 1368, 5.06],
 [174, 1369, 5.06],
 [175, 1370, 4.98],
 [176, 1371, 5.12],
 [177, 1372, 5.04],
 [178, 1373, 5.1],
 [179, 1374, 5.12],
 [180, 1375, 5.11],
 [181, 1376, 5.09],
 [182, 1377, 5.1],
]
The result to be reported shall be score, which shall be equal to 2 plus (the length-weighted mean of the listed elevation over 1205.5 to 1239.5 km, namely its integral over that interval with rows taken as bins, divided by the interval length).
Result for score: 7.25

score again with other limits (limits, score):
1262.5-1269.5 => 7.12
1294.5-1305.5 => 7.03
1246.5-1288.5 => 7.04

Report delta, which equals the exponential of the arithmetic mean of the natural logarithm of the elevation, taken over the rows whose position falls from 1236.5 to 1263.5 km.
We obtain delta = 5.17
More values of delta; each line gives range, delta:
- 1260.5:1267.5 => 5.14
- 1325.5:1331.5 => 4.98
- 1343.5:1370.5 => 5.05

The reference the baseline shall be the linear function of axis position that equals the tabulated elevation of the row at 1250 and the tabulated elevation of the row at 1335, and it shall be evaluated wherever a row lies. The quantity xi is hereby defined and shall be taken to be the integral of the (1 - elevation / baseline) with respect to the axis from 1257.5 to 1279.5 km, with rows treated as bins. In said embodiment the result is 0.17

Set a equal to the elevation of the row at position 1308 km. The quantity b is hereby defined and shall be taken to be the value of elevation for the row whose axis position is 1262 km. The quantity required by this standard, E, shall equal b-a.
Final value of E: 0.2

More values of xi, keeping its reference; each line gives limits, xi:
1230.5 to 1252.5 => -0.26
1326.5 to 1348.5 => -0.02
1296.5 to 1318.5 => -0.05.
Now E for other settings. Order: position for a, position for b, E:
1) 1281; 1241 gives 0.3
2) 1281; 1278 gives 0.0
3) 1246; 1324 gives -0.3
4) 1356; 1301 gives 0.0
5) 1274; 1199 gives 0.3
